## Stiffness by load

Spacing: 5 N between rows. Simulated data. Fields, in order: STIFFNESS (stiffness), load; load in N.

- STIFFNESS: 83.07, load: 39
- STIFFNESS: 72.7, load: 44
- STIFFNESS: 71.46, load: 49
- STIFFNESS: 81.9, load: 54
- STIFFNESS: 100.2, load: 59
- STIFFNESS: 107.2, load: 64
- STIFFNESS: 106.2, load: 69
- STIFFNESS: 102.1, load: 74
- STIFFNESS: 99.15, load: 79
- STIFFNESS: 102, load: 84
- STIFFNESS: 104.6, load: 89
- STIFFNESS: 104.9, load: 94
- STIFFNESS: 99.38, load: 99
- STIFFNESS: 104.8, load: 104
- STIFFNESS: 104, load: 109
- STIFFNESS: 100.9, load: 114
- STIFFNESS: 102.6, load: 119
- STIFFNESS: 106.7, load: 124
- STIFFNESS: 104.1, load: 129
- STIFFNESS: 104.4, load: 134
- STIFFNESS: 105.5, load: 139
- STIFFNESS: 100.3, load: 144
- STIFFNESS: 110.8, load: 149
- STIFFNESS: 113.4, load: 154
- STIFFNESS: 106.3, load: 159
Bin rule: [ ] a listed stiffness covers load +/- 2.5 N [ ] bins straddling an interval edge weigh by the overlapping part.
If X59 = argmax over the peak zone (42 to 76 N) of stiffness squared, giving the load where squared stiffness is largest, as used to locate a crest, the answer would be 64 N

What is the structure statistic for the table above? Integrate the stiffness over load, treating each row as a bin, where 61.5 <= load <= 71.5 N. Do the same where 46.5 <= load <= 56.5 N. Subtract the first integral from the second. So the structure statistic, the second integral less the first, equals -300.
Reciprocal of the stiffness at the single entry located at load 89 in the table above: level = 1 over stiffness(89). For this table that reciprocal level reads 0.0096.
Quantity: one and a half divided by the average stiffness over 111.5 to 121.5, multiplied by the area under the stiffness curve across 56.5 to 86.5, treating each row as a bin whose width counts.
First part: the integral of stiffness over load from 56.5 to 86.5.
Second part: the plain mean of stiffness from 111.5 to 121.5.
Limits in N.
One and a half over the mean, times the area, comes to 45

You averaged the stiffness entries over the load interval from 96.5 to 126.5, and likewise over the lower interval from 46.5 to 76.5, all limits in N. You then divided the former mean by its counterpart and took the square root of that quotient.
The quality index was 1.042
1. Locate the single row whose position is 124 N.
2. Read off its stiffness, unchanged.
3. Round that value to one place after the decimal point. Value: 106.7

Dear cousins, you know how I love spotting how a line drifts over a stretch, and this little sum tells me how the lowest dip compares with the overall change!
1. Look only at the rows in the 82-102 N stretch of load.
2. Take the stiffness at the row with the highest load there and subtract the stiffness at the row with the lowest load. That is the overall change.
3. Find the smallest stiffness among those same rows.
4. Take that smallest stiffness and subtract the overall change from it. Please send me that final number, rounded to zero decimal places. 102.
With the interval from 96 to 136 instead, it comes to 94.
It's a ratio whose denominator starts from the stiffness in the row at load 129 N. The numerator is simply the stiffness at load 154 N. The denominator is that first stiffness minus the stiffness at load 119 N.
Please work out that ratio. 76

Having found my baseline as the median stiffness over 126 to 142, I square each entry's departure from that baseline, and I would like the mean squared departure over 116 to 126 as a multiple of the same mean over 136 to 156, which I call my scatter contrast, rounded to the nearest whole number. 0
